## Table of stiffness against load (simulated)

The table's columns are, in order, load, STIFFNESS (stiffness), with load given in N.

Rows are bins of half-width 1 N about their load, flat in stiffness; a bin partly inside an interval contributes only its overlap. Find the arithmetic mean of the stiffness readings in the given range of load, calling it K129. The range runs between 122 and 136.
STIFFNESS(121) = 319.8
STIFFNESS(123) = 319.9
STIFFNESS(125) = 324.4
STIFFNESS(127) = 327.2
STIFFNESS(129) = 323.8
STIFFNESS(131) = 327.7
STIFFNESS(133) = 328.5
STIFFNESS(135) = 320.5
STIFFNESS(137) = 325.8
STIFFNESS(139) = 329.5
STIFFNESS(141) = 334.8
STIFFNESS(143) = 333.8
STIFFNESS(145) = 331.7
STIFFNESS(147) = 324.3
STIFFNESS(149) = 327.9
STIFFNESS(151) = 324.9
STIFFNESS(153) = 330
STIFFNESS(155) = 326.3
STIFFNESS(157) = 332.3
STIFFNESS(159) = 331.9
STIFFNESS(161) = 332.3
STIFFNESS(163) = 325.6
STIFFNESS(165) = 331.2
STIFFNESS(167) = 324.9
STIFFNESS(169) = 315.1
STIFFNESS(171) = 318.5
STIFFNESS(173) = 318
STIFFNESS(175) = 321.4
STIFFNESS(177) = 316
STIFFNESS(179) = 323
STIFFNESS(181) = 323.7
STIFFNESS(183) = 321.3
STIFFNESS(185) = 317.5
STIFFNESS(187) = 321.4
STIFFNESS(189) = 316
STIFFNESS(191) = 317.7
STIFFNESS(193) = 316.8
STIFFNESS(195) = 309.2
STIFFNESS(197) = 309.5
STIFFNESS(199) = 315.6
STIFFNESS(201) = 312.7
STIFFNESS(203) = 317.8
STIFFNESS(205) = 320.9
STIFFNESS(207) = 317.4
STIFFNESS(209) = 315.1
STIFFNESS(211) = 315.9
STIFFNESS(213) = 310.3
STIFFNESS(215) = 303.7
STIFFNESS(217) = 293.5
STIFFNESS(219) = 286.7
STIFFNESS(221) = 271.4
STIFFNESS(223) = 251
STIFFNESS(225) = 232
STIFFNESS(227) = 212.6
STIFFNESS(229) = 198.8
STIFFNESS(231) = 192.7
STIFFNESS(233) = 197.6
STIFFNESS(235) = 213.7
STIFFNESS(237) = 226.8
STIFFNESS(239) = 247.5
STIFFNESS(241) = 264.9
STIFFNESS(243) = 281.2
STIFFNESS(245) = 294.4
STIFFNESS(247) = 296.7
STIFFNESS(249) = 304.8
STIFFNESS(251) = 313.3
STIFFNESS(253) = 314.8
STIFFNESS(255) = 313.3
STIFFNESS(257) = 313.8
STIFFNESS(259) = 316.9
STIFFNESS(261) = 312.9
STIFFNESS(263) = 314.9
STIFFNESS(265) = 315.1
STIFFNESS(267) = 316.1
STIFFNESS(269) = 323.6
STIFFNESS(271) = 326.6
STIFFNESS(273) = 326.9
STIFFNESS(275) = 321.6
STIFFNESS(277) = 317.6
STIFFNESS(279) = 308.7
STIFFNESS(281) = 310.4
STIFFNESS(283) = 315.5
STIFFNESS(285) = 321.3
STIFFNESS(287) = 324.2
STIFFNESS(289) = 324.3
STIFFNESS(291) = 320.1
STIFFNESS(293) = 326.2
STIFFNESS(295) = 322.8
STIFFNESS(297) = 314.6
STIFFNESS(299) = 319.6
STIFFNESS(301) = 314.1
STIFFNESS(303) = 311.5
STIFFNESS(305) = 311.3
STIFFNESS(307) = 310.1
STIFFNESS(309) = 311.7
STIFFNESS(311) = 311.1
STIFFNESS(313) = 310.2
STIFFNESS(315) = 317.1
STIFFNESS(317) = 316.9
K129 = 325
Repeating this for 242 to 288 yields 313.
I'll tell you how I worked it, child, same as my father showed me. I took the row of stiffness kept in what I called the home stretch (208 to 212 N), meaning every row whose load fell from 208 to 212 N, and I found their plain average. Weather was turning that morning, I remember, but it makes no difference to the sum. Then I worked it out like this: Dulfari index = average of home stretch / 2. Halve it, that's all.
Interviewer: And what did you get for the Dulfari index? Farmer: 158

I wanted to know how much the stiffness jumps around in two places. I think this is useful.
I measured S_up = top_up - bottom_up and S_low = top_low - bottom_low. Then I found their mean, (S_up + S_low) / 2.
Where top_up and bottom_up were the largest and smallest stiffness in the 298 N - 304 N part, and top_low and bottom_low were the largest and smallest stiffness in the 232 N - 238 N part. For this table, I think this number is 19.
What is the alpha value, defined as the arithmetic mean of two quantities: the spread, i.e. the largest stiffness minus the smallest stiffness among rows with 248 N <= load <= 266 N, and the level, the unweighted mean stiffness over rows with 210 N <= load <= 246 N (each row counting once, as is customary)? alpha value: 134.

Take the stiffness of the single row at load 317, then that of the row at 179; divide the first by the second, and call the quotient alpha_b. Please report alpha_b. 0.981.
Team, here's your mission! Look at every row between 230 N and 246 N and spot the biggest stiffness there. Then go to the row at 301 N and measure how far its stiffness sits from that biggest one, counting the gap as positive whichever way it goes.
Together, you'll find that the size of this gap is 19.7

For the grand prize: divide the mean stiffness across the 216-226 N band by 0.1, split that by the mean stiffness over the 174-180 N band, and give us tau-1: 8.3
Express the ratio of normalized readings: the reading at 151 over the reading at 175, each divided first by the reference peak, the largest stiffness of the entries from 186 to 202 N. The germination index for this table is 1.01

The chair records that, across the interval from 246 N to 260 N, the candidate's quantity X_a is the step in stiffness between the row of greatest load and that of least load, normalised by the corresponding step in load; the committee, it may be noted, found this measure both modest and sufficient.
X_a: 1.7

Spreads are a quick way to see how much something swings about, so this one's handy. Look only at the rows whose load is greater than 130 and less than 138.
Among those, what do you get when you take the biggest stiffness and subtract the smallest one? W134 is 8.0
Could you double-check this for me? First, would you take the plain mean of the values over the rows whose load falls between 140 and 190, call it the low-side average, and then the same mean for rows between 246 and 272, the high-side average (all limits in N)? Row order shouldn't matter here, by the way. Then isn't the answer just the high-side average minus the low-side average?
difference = -11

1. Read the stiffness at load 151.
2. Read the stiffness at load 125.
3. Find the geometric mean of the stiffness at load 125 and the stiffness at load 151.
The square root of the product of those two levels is 325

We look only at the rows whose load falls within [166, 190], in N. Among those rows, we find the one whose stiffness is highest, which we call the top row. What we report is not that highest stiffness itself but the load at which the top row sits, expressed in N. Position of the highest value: 167 N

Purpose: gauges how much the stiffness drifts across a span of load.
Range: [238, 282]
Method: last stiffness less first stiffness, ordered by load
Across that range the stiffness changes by 63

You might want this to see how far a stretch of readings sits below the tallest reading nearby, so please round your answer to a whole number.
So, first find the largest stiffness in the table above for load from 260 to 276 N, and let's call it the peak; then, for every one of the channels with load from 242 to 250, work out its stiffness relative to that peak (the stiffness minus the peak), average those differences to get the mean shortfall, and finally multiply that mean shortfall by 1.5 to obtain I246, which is -49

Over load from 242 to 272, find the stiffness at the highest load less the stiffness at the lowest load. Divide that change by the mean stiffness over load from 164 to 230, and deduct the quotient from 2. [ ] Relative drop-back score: 1.85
